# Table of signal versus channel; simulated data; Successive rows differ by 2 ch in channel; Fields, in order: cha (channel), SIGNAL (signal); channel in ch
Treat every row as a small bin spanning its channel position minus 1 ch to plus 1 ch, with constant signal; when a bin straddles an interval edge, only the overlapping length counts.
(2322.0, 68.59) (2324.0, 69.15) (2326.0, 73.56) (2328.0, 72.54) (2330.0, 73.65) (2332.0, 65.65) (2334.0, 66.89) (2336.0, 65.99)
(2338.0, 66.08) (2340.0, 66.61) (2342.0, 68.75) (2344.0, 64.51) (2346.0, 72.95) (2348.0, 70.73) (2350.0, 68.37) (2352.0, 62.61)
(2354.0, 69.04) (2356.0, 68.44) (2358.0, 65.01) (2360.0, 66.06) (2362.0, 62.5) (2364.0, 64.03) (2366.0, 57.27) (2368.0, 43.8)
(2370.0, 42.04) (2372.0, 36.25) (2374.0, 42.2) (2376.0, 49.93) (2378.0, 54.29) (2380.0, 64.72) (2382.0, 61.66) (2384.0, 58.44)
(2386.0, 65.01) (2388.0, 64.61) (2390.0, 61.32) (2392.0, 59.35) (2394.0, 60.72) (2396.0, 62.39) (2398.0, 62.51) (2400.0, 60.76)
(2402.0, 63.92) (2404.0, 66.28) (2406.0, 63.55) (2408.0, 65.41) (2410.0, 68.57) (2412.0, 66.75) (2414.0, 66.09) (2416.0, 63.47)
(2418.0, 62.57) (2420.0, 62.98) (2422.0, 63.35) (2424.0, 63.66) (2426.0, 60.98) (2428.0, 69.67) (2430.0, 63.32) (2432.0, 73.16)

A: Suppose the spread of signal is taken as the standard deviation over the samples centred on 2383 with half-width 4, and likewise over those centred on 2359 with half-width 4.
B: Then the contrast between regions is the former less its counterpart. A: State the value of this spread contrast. 1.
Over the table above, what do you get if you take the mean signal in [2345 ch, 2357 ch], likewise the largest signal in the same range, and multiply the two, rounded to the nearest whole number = 5011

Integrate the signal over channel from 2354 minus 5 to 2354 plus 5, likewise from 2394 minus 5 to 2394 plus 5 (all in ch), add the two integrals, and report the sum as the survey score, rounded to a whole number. 1280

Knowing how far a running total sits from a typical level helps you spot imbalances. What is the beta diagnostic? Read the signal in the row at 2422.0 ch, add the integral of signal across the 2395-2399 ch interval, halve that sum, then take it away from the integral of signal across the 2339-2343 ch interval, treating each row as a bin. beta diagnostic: 114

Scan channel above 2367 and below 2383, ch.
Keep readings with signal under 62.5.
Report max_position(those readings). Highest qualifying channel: 2382.0 ch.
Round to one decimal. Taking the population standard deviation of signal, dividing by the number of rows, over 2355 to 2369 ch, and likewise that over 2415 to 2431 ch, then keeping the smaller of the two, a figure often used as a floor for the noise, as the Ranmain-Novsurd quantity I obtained 2.4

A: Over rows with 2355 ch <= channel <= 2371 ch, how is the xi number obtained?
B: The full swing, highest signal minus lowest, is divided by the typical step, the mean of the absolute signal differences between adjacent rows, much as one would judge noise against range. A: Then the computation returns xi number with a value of 5.9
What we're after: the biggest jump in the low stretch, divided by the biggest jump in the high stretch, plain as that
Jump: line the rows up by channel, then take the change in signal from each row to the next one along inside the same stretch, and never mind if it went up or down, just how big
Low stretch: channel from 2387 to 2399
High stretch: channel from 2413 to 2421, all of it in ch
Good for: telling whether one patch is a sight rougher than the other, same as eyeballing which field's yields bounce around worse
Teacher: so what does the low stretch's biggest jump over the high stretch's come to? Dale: 1.3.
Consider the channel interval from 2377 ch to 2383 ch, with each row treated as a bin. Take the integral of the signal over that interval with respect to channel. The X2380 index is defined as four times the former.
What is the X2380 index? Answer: 1445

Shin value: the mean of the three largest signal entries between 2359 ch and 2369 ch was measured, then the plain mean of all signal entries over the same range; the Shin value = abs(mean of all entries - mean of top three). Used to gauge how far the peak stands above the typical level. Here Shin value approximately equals 5.5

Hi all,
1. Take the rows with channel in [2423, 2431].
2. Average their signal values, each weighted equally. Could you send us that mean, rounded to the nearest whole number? 64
